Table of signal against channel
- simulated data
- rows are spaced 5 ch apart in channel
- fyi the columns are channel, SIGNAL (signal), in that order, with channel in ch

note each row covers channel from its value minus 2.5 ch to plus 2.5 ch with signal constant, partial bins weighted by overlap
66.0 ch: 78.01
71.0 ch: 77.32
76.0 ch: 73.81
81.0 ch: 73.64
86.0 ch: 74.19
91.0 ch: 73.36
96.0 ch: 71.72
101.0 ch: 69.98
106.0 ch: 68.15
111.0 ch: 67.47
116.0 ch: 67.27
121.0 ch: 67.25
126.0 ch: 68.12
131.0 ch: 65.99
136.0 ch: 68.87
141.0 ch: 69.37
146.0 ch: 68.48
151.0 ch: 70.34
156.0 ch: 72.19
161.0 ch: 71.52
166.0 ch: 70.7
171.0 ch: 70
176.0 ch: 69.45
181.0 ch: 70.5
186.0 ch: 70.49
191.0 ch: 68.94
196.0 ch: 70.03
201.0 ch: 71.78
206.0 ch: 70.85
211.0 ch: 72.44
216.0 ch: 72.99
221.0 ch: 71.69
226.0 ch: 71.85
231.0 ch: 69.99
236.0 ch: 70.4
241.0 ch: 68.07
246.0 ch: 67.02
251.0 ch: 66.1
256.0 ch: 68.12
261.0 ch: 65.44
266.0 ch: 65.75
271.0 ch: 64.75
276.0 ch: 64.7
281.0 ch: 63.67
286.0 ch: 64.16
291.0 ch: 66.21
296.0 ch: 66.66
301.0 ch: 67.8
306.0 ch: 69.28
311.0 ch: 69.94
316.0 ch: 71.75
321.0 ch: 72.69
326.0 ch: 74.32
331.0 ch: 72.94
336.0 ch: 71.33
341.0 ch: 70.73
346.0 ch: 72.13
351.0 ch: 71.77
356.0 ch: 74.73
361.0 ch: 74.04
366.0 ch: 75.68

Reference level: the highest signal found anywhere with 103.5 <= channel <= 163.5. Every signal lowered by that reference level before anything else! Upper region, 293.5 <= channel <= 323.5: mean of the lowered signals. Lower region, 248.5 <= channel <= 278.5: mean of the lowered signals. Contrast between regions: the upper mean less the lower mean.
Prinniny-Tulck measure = 3.9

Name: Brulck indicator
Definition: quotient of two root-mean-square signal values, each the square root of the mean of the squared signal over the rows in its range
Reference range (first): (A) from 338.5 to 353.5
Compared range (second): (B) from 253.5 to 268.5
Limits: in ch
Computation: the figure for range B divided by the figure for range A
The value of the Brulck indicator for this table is 0.929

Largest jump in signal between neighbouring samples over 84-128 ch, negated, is -1.8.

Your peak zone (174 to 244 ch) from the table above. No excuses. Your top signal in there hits 72.99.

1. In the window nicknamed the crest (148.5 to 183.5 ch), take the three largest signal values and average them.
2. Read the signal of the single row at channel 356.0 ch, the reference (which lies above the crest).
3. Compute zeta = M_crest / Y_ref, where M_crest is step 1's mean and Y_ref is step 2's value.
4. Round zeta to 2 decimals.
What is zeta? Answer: 0.96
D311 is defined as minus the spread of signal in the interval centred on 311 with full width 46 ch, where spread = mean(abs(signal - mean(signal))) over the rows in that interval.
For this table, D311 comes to -2.4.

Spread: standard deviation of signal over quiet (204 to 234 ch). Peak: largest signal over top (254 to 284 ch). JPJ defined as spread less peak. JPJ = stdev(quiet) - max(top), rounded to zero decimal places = -67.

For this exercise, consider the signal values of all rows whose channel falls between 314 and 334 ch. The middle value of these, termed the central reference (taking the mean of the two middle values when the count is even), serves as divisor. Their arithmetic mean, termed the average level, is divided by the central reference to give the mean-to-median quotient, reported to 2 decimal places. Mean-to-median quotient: 1.00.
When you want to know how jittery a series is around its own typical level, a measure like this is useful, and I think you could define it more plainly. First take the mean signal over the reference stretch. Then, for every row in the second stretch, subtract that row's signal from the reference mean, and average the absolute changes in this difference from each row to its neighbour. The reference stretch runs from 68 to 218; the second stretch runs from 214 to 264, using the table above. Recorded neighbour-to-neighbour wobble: 1.41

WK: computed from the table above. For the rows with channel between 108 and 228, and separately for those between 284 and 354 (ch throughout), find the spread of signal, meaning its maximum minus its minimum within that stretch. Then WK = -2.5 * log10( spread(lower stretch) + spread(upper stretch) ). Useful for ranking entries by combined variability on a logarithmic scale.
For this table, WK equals -3.09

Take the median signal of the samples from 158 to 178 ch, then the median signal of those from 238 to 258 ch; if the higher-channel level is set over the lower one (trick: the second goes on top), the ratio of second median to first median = 0.96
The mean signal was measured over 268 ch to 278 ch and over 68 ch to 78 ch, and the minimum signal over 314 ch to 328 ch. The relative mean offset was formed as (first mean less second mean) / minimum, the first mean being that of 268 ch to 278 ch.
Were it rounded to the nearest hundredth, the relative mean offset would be -0.15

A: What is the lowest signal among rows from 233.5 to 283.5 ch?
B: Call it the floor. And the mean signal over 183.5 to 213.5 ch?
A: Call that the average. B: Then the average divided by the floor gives 1.111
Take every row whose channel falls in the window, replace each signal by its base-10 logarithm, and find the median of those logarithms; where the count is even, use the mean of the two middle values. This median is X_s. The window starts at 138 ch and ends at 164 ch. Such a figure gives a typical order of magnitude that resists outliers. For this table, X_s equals 1.85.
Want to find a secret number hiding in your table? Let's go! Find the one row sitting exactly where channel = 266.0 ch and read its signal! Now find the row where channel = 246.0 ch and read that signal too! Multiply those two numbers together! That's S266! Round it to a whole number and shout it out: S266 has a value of 4407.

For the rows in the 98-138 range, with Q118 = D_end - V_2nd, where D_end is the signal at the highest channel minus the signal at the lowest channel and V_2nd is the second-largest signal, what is -70.0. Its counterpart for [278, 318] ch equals -61.9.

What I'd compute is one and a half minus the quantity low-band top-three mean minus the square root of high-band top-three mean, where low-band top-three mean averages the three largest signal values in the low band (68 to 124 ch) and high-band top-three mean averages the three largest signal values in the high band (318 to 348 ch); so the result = -65.0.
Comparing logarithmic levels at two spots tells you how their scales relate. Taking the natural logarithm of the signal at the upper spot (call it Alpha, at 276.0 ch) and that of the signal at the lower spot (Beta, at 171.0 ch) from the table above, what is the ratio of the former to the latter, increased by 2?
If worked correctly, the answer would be 2.98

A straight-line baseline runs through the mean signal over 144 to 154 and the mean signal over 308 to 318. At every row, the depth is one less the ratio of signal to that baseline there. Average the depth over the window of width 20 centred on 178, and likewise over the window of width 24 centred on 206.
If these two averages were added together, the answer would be -0.03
